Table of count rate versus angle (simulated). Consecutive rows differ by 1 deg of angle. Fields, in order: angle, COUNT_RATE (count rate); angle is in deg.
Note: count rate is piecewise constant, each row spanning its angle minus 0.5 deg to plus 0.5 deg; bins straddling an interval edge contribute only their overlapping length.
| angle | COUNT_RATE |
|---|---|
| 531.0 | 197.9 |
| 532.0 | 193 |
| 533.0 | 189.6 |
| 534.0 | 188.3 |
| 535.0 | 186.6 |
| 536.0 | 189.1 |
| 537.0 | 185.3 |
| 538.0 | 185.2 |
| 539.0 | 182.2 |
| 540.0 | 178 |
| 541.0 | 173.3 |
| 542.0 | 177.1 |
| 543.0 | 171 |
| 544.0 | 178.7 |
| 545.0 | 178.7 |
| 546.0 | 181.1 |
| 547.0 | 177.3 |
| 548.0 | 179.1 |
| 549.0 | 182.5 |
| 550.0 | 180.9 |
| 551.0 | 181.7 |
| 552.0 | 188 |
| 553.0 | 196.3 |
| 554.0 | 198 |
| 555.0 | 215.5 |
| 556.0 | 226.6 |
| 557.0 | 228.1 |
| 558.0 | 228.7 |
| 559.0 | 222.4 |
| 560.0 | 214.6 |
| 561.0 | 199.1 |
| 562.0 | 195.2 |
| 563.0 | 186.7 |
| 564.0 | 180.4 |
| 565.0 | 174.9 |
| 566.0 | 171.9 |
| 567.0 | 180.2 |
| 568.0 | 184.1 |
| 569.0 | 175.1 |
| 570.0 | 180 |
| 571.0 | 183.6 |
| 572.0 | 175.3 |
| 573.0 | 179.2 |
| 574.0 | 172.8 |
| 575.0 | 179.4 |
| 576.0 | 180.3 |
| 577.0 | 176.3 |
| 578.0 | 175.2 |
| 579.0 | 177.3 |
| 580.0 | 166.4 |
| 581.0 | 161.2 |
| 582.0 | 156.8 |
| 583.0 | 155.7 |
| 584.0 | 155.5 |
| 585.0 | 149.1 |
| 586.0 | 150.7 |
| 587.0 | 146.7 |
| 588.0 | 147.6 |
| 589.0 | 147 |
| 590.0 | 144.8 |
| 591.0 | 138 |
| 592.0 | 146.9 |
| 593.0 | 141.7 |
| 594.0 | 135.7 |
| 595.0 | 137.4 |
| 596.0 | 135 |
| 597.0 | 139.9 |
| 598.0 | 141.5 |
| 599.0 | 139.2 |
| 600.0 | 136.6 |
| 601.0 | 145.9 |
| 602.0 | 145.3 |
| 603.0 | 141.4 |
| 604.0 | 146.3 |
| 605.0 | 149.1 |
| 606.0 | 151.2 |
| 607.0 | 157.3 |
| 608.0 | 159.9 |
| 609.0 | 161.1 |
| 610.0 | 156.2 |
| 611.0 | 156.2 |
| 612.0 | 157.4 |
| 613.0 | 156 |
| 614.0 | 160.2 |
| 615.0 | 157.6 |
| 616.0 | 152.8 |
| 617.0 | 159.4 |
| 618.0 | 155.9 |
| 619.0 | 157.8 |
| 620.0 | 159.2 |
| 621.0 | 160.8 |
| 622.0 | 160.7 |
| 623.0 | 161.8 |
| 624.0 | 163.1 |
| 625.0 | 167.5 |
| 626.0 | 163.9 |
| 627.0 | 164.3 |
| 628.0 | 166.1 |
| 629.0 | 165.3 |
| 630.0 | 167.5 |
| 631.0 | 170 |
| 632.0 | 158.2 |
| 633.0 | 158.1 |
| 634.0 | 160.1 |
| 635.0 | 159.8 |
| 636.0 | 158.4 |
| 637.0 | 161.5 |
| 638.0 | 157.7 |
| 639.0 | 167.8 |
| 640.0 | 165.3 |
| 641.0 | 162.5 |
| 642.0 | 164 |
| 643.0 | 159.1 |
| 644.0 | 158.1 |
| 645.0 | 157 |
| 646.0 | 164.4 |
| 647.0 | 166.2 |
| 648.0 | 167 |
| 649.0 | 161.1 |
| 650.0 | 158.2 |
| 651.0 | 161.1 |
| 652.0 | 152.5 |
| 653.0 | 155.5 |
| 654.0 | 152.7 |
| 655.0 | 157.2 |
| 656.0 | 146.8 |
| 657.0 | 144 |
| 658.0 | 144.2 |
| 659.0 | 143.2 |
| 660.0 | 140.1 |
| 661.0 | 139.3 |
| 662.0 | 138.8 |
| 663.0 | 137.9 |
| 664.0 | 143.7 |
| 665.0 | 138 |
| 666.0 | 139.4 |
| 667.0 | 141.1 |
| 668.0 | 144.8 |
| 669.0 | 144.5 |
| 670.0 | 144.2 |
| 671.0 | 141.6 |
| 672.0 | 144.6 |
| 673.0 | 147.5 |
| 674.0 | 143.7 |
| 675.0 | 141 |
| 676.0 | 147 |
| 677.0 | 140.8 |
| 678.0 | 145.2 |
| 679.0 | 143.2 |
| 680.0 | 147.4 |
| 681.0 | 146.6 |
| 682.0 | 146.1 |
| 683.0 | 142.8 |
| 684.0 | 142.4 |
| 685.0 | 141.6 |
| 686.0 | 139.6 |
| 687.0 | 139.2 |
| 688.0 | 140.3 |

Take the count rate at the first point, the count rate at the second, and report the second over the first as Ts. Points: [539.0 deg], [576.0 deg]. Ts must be 0.99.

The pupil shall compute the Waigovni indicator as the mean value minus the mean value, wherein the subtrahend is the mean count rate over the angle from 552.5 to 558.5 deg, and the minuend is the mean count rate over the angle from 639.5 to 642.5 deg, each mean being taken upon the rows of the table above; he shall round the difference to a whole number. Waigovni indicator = -52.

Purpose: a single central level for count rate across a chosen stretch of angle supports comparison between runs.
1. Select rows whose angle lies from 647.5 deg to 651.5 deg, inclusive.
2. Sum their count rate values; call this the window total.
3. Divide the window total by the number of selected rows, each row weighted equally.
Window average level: 162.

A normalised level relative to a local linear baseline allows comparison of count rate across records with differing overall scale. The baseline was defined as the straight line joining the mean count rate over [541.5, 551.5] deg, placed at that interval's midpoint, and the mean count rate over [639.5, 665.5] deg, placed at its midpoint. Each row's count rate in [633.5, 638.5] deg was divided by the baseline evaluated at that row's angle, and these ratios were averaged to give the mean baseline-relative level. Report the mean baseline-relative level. 1.02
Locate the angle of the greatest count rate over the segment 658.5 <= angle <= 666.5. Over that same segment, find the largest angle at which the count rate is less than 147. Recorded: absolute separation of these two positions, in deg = 2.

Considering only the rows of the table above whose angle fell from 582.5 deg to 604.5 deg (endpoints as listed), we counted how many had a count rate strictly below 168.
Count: 22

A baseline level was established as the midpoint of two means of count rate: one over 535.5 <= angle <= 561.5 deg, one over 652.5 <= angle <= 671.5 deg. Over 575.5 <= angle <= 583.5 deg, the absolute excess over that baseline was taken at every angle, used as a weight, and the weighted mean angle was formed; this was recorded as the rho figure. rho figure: 579.6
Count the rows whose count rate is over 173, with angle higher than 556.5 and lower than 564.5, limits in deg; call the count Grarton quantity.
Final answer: 8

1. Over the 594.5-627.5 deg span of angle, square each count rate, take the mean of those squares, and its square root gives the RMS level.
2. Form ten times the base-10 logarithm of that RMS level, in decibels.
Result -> 21.9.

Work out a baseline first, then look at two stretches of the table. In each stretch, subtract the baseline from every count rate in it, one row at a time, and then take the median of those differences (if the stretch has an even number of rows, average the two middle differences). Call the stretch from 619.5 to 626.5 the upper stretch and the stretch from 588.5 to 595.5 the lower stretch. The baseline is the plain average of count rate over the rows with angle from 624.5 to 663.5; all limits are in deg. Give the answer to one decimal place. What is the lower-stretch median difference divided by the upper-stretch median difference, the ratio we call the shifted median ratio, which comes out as -3.7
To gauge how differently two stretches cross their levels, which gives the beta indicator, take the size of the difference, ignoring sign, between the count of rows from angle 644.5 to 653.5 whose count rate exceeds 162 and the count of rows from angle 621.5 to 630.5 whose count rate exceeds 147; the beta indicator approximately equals 6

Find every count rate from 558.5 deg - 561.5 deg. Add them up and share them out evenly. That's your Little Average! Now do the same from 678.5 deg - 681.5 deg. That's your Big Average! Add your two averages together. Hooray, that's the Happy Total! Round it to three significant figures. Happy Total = 358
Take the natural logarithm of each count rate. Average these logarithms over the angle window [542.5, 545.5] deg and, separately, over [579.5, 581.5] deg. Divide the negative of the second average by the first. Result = -0.99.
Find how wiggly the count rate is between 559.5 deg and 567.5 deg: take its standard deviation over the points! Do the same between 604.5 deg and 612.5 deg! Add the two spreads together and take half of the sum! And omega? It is 9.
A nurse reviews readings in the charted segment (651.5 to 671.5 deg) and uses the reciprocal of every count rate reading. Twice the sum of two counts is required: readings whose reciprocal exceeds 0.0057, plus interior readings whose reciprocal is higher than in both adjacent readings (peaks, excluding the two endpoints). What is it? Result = 48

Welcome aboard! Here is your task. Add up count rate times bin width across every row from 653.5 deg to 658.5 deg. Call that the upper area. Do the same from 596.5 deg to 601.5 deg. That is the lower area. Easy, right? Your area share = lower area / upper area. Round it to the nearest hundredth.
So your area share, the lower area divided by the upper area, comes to 0.94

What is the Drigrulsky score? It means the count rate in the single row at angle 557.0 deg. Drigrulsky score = 228.1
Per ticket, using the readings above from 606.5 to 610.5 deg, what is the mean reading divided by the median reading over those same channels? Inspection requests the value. 1.00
